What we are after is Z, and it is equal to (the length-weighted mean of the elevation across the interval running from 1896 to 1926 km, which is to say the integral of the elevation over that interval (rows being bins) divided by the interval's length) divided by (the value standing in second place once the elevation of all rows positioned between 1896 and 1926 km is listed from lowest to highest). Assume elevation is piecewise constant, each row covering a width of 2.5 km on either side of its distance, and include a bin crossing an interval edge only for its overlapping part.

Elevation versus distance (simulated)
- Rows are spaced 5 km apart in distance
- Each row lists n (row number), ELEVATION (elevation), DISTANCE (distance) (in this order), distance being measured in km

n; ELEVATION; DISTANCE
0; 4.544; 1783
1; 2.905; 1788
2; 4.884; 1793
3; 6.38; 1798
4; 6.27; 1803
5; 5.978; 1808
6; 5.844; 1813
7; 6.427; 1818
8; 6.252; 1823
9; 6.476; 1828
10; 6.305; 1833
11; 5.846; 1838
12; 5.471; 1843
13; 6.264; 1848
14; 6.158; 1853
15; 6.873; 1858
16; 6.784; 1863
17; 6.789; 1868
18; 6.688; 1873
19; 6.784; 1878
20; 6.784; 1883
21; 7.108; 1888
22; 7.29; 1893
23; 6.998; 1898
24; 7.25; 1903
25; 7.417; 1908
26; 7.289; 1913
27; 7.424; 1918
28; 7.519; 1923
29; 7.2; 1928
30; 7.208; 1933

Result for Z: 1.01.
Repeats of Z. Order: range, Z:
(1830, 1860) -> 1.05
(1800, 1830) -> 1.04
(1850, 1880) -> 1.00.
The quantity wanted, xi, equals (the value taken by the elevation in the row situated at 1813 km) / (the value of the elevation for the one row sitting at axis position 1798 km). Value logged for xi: 0.92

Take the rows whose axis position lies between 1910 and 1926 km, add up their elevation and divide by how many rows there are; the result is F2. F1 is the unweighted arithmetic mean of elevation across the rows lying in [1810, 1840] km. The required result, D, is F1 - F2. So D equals -1.2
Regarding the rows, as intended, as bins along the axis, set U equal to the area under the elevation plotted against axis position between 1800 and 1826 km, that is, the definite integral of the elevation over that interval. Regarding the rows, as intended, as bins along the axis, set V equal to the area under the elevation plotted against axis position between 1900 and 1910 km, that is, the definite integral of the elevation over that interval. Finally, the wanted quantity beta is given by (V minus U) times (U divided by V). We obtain -191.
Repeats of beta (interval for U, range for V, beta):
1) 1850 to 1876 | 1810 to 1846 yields 36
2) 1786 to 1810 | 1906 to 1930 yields 36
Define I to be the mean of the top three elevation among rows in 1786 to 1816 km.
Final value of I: 6.21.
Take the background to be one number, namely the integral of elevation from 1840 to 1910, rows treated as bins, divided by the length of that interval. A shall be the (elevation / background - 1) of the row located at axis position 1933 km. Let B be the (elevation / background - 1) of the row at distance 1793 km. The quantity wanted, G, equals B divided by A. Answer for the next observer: -4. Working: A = 0.07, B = -0.276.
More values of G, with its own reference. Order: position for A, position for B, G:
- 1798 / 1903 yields -1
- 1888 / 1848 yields -1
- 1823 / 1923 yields -2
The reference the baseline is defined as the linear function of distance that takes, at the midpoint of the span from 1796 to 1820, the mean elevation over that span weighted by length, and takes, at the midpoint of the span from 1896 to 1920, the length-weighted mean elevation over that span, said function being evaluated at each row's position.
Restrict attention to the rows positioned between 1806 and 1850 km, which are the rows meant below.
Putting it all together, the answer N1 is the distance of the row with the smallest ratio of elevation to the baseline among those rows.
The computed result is 1843 km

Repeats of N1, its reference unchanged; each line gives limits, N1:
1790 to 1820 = 1793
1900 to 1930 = 1928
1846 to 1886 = 1853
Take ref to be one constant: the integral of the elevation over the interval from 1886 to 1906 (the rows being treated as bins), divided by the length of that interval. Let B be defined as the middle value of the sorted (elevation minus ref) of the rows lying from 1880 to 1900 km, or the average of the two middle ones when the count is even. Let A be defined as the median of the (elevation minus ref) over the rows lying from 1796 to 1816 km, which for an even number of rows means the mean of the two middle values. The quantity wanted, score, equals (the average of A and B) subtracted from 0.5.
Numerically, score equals 1.1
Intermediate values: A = -1.0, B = -0.1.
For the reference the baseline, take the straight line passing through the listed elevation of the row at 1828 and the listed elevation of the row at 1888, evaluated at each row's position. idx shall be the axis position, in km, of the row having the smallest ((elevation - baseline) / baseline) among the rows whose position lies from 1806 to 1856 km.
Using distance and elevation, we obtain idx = 1843 km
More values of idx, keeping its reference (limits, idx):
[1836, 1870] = 1843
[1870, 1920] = 1883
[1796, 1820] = 1813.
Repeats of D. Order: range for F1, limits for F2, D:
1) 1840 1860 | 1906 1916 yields -1.2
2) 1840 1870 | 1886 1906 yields -0.8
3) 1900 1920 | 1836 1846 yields 1.7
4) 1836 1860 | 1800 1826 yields 0.0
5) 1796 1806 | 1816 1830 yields -0.1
